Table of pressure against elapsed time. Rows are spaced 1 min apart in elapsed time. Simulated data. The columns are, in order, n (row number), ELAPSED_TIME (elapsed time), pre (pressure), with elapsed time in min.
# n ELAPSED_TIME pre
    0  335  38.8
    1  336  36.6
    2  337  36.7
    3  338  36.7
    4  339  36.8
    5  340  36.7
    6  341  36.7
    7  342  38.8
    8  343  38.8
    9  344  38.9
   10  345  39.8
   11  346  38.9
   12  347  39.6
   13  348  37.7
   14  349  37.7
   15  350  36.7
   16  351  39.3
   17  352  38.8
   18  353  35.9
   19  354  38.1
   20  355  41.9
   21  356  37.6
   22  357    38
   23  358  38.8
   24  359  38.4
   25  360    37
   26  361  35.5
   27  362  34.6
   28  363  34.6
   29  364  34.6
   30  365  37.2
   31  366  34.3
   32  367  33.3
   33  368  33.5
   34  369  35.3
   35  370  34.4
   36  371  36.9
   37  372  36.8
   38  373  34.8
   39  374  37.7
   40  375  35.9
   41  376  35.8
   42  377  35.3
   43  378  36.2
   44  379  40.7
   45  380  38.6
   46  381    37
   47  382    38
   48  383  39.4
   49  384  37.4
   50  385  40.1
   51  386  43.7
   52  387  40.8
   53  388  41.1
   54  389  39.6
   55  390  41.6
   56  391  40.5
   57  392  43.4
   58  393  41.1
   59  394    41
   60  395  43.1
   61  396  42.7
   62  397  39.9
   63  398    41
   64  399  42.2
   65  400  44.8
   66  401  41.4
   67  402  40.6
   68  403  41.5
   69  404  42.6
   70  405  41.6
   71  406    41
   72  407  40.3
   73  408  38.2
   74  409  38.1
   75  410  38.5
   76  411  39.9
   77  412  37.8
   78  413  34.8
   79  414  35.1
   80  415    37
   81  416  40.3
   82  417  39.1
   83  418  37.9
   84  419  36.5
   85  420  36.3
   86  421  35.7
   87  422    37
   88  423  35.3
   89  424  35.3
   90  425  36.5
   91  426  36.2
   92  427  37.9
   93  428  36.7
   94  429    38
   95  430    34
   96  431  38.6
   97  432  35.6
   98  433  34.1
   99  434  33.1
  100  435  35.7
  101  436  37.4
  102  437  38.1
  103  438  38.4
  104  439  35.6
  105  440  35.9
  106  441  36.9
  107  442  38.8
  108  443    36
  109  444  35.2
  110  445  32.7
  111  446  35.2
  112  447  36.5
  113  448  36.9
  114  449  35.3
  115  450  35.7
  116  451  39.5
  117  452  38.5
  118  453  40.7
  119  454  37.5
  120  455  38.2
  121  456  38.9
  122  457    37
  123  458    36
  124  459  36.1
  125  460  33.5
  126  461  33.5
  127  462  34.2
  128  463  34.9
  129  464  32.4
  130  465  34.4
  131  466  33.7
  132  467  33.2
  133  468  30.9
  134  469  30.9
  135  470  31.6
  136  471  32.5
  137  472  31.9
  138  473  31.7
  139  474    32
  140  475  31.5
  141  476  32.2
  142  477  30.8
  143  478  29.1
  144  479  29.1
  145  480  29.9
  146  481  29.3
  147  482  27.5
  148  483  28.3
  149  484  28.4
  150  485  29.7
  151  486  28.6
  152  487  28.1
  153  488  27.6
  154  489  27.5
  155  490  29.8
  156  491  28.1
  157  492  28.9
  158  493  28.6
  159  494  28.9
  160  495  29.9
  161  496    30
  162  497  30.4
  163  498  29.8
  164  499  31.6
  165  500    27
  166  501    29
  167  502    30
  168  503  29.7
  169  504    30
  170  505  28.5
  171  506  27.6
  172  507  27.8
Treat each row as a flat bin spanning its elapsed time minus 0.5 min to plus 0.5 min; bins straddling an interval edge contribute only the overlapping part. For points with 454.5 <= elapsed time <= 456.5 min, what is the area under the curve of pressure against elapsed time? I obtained 77.1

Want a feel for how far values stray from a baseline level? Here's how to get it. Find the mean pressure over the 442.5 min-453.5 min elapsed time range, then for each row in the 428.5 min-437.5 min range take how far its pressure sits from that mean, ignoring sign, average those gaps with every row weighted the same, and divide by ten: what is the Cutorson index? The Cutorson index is 0.18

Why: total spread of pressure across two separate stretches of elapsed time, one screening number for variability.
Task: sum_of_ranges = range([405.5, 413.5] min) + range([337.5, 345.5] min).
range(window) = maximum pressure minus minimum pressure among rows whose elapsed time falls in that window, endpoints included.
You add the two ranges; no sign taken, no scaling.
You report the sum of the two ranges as 9.3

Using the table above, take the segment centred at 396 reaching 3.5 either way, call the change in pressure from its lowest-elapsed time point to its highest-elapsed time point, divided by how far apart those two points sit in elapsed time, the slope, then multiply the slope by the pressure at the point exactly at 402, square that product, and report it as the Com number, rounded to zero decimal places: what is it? 55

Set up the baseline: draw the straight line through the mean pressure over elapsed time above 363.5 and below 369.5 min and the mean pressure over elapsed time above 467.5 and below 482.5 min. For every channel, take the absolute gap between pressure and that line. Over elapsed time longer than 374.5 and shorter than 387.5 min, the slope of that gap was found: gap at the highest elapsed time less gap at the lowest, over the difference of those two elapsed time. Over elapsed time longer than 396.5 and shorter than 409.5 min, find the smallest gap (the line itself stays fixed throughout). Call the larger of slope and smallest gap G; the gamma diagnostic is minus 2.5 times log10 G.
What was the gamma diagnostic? -1.7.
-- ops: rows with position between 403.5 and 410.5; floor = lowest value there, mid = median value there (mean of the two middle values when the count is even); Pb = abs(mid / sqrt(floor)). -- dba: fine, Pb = 6.53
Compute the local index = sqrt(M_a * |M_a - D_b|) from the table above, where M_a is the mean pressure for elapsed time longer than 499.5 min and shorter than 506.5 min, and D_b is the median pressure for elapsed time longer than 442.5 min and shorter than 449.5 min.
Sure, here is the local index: 13.7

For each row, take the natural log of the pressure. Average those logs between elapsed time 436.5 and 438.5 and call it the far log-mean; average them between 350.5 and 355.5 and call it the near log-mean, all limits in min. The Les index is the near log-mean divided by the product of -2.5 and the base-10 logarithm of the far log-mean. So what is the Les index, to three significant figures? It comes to -2.60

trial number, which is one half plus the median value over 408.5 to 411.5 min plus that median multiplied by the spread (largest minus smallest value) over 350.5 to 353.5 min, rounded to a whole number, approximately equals 170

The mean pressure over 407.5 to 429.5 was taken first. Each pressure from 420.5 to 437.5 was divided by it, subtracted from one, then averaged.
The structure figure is 0.03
